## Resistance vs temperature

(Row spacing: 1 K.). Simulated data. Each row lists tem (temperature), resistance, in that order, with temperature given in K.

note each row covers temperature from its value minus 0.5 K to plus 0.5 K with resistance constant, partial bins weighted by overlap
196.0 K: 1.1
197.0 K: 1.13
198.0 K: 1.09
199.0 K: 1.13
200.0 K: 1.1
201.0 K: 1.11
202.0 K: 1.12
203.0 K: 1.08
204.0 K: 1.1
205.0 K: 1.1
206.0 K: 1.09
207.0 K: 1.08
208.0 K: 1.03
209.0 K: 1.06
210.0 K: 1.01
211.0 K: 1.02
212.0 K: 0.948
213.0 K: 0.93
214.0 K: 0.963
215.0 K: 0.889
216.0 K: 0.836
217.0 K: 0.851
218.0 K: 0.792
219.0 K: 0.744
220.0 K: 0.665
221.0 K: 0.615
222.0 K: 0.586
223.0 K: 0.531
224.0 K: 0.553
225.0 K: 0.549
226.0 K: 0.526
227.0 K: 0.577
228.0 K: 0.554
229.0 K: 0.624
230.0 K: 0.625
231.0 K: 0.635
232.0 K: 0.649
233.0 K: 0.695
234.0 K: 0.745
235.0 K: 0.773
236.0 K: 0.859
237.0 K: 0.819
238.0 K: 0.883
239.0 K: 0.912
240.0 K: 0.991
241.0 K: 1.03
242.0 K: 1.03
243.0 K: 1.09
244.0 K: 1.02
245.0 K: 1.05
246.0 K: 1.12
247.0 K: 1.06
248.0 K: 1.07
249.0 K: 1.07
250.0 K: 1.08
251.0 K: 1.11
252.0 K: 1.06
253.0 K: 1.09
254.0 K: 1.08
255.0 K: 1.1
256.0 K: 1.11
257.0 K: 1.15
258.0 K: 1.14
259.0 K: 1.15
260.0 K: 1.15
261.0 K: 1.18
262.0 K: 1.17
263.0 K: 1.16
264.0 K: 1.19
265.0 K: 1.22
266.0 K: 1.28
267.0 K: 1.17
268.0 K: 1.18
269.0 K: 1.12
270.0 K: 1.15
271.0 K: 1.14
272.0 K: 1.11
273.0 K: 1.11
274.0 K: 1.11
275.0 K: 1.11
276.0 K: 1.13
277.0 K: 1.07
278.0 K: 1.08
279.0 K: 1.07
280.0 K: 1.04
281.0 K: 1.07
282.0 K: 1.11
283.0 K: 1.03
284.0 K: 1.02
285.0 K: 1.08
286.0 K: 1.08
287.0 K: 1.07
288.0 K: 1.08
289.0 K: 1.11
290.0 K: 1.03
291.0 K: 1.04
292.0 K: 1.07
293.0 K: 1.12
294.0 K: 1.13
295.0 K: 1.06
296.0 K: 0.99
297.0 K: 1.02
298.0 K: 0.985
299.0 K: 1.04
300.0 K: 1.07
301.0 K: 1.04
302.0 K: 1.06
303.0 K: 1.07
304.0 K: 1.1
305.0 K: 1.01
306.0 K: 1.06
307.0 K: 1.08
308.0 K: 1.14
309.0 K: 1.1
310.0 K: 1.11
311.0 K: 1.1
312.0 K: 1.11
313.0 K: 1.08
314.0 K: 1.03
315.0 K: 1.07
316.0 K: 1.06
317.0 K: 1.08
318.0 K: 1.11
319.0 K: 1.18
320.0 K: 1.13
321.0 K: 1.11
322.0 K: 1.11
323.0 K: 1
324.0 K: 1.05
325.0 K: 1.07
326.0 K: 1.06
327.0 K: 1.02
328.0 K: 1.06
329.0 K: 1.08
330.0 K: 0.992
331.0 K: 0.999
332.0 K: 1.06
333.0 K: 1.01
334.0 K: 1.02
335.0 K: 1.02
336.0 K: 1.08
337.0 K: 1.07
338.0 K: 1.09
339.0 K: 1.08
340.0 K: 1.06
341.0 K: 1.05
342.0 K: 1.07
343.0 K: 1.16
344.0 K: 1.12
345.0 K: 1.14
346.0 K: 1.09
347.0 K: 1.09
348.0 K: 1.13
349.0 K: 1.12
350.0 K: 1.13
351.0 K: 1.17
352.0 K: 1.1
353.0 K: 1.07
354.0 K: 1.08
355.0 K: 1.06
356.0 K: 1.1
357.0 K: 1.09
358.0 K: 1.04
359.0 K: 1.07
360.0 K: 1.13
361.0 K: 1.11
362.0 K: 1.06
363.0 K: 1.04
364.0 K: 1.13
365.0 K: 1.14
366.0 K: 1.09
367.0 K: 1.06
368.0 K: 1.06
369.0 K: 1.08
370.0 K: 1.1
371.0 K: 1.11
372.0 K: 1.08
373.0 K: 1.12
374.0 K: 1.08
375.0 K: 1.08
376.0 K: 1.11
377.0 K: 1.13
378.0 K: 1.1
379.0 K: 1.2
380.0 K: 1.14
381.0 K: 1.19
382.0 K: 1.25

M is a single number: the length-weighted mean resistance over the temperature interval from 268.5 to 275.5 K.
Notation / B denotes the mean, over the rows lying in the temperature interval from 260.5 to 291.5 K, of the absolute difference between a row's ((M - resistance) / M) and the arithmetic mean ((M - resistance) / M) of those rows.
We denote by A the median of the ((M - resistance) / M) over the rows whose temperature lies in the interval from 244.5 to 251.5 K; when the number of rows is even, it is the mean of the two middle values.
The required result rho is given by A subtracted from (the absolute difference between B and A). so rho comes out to -0.042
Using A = 0.046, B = 0.042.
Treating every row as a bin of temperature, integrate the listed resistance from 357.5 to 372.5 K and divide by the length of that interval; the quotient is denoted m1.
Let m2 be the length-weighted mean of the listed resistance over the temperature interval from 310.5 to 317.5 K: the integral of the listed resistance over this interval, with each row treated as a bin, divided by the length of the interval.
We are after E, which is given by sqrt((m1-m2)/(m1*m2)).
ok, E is 0.10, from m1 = 1.087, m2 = 1.08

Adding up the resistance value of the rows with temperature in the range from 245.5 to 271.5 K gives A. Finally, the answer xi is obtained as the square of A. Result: 870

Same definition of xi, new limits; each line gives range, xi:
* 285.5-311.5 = 771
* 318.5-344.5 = 770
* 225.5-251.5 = 511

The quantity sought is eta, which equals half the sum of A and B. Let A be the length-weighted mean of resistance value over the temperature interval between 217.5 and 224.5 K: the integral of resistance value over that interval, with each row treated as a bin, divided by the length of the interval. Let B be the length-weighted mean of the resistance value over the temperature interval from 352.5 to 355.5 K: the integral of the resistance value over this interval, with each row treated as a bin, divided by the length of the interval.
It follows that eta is 0.86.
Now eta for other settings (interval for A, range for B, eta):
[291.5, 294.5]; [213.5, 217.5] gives 1.00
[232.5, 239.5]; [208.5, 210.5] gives 0.92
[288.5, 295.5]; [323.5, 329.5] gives 1.07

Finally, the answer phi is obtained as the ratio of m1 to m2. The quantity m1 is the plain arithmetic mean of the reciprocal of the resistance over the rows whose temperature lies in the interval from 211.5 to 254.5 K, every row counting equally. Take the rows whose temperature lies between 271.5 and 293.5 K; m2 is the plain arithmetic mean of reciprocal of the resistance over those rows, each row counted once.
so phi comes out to 1.36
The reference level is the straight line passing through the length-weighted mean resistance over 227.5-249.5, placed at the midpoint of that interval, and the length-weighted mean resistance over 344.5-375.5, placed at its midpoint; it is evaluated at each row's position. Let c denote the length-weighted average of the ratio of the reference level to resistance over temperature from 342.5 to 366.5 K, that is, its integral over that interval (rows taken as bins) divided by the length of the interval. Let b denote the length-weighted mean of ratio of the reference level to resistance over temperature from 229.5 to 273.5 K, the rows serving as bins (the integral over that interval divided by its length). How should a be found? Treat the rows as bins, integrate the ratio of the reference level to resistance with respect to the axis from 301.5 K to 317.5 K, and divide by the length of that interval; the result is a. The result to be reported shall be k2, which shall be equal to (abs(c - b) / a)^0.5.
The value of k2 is 0.31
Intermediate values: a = 0.93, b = 0.90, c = 0.99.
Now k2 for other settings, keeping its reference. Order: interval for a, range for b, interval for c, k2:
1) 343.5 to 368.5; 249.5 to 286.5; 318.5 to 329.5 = 0.35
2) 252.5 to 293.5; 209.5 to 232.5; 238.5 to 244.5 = 0.65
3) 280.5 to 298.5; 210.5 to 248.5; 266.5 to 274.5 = 0.57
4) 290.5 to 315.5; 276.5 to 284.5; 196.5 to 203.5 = 0.43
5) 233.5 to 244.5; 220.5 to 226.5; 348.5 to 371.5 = 0.73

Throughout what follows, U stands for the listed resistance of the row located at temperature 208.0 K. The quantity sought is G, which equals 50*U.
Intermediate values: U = 1.03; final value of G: 51.5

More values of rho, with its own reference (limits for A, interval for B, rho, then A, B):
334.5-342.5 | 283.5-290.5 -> -0.021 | 0.046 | 0.021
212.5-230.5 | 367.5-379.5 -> -0.022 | 0.443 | 0.022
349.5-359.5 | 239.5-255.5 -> -0.024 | 0.032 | 0.024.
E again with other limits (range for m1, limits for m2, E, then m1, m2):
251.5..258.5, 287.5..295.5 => 0.14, 1.104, 1.08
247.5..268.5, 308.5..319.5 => 0.19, 1.139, 1.09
